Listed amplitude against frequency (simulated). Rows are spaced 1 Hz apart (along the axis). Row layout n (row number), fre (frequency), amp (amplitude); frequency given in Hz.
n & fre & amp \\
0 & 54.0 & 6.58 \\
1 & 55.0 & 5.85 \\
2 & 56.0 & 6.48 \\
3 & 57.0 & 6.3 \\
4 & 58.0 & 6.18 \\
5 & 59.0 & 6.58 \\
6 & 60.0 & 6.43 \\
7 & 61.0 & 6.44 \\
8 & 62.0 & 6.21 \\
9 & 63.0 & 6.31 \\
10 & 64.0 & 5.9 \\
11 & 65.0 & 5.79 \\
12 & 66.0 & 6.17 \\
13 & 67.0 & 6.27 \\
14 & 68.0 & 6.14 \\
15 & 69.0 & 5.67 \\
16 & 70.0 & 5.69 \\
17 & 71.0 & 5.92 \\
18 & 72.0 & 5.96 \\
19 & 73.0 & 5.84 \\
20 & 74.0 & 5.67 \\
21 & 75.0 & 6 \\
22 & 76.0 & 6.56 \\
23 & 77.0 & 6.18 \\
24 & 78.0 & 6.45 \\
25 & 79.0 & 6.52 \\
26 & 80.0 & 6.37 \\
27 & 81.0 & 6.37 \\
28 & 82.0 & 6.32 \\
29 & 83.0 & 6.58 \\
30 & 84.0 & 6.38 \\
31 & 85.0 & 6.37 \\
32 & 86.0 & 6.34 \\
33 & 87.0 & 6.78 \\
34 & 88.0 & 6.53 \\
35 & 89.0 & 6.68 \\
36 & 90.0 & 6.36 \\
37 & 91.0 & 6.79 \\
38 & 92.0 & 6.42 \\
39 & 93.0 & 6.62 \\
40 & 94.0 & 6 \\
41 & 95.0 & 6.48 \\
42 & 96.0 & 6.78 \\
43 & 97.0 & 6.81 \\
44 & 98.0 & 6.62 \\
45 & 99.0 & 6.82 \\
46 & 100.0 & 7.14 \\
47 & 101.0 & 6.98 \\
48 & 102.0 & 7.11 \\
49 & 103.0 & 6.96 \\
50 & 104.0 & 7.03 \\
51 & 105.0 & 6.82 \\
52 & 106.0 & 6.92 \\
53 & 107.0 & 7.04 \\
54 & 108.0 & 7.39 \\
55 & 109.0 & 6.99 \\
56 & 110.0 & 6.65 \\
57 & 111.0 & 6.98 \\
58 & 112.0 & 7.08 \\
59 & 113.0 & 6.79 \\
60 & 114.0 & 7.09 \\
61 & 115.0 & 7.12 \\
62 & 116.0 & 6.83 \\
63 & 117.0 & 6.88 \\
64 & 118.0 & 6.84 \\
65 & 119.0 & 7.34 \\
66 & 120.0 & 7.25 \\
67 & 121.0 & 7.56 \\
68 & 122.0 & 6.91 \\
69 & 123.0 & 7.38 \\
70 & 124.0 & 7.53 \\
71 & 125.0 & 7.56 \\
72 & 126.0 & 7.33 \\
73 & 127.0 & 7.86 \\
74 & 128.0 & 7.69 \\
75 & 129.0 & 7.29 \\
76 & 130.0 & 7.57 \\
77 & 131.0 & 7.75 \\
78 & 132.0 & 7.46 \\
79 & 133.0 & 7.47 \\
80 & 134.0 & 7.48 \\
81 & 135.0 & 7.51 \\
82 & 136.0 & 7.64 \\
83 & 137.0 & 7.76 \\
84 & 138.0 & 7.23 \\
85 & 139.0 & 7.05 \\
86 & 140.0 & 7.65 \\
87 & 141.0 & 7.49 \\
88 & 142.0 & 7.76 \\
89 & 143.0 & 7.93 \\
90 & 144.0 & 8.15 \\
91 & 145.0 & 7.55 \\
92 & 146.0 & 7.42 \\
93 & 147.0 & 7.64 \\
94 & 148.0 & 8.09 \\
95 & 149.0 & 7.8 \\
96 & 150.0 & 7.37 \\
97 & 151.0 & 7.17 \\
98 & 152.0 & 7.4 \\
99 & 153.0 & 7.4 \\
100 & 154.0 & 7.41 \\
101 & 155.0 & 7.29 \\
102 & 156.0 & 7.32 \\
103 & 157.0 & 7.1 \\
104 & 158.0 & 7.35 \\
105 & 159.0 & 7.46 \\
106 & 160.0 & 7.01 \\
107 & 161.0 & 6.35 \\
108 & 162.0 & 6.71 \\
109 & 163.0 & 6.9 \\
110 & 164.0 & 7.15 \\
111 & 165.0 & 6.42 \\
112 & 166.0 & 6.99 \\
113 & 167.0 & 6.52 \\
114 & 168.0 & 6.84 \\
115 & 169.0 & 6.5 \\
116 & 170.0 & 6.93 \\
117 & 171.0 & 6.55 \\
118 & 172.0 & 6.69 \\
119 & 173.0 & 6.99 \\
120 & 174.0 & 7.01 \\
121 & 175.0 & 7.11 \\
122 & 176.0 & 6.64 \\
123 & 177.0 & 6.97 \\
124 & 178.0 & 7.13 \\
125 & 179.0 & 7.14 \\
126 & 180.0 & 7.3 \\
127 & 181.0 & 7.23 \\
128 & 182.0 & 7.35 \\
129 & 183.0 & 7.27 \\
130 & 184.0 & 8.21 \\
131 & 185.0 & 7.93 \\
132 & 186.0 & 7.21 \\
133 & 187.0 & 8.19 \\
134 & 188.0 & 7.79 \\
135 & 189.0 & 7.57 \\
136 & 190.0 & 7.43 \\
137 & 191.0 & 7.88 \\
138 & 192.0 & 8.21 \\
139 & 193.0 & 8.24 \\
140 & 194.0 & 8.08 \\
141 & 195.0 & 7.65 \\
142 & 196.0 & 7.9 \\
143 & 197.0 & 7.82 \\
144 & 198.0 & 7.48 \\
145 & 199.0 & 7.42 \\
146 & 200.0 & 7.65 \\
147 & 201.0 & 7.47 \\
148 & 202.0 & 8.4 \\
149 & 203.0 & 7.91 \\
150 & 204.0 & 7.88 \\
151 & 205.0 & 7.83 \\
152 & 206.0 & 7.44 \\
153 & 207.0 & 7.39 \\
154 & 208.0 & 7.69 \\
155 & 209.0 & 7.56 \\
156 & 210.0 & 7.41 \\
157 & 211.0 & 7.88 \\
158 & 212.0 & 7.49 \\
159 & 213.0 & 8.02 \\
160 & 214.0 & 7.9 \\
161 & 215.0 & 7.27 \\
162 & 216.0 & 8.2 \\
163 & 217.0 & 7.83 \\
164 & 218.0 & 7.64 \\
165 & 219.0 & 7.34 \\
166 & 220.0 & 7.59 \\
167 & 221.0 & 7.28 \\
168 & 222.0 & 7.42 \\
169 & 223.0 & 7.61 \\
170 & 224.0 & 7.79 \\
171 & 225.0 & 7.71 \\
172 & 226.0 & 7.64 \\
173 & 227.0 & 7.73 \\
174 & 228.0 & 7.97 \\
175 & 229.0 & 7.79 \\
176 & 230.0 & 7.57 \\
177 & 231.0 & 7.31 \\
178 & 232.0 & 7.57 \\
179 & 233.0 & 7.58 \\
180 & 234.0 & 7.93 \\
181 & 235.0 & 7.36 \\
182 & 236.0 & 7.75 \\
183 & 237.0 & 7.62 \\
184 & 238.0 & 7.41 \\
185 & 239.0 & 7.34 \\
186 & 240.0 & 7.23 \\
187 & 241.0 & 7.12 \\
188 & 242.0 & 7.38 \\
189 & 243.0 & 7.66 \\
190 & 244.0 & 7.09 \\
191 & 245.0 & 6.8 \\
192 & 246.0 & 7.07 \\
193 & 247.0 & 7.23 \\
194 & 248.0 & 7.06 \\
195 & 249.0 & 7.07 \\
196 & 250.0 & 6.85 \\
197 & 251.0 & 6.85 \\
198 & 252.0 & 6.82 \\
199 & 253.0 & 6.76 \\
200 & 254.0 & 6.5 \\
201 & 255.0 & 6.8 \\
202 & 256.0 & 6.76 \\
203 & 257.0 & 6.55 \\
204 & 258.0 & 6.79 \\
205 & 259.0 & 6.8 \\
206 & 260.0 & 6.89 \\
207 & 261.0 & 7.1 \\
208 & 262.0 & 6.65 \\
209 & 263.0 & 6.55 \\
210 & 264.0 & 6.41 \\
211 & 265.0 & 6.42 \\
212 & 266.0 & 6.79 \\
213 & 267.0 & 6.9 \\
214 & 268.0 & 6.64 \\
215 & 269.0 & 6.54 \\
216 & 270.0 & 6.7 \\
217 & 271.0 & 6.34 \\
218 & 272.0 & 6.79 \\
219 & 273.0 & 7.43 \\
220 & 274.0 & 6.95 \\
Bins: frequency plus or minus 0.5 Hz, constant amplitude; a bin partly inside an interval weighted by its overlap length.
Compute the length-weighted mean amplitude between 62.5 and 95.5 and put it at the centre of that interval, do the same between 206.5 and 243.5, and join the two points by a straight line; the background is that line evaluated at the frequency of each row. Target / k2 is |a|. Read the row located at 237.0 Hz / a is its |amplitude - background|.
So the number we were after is 0.08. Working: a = 0.08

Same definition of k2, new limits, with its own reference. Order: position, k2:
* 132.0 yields 0.72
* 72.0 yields 0.23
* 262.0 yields 1.28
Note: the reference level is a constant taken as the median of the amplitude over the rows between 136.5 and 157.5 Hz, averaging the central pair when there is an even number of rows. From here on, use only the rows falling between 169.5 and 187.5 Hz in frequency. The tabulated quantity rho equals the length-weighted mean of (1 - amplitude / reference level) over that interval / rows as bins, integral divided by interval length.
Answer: 0.03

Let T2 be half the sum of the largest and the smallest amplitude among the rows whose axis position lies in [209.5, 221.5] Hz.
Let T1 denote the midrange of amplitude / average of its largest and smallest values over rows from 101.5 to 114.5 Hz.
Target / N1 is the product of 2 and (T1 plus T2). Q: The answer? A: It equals 29.5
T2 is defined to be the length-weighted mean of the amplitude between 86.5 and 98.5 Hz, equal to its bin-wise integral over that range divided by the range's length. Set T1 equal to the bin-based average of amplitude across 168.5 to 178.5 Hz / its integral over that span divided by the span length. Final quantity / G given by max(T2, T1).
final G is 6.85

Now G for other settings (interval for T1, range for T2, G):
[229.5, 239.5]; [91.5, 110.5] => 7.54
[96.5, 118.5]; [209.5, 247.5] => 7.54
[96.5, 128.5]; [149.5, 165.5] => 7.11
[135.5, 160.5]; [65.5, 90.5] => 7.50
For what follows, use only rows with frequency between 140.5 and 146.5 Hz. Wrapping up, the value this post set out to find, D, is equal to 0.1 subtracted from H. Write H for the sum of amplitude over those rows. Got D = 46.2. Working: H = 46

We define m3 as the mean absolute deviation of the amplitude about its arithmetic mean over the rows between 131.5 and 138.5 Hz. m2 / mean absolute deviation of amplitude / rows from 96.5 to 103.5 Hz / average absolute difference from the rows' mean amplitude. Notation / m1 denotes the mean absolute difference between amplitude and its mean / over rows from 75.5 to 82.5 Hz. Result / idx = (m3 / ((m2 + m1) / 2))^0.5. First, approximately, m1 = 0.10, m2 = 0.15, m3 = 0.11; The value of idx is 0.95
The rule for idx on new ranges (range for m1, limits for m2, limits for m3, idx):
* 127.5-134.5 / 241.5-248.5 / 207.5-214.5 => 1.09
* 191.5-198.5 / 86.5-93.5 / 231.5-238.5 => 0.88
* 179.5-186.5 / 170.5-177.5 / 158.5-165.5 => 1.10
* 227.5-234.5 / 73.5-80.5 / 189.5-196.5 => 1.01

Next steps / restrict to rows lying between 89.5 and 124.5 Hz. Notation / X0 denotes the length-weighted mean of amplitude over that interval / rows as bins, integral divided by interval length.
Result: 6.9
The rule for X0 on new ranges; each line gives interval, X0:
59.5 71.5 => 6.1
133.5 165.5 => 7.4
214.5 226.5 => 7.6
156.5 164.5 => 7.0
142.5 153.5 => 7.6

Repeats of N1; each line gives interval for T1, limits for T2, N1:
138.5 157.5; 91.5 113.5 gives 28.6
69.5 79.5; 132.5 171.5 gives 26.7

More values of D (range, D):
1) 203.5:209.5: 45.7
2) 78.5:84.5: 38.4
